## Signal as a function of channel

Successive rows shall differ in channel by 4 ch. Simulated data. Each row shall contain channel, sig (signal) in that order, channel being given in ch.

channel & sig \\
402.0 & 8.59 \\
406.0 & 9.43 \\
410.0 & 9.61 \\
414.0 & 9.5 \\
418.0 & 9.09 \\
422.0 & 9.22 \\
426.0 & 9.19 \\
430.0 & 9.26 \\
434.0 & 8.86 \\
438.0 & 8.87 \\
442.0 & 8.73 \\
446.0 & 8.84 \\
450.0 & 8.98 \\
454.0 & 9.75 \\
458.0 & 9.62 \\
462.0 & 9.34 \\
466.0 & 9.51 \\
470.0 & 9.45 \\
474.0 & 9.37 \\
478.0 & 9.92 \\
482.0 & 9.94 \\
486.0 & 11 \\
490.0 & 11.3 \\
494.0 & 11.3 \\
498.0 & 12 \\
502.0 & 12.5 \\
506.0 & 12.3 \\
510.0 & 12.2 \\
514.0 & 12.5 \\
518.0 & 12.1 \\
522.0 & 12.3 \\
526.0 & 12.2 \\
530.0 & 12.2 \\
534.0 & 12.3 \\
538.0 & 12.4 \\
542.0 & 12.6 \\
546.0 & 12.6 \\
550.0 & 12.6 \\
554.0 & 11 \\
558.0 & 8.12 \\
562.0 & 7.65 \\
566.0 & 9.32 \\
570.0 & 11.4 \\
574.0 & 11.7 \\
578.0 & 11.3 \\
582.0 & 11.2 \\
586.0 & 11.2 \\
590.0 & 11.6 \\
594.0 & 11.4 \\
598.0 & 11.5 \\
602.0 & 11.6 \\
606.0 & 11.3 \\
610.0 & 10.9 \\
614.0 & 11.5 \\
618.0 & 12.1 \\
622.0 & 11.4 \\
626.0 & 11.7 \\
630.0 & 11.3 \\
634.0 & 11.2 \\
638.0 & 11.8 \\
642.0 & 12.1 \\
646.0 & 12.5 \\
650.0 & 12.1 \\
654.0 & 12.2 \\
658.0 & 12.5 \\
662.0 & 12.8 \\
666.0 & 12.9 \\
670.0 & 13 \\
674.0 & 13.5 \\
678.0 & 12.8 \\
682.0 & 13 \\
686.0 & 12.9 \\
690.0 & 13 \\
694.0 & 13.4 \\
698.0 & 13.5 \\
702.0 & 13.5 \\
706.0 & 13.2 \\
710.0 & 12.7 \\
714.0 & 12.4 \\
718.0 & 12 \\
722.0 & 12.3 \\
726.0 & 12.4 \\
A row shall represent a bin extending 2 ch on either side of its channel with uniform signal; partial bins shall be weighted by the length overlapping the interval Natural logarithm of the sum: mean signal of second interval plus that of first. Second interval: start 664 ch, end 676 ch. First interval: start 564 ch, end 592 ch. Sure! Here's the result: 3.19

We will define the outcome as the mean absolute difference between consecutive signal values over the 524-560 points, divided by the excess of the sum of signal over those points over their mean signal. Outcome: 0.0065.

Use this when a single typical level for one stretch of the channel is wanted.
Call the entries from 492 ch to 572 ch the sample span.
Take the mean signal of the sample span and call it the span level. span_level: 11.6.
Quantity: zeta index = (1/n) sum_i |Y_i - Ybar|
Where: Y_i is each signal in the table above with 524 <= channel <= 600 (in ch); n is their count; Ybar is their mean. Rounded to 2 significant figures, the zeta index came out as 0.97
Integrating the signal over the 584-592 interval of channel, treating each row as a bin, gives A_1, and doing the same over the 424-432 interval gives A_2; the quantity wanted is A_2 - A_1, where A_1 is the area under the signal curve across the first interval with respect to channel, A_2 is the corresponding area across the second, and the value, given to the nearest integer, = -17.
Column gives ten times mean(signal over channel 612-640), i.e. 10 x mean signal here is 116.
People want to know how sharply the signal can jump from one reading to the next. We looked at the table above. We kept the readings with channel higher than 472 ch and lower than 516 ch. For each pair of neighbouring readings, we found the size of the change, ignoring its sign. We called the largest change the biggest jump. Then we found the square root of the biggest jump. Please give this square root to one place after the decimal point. 1.0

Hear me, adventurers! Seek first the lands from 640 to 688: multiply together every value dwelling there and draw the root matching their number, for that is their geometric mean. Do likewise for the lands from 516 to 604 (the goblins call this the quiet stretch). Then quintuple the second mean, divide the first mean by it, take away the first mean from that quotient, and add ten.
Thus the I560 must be -2.5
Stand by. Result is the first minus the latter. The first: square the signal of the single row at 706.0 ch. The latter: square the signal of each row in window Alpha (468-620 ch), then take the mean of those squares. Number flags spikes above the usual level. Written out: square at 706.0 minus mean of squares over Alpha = 45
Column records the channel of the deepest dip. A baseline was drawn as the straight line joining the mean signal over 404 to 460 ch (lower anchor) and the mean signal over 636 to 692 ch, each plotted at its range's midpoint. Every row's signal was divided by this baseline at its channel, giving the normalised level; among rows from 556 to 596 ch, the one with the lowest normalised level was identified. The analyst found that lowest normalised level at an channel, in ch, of 562.0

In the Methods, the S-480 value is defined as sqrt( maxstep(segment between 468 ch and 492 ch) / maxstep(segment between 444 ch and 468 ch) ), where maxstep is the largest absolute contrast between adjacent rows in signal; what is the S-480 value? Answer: 1.17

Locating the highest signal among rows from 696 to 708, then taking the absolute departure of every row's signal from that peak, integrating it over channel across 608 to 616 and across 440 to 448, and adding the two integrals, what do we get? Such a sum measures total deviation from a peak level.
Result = 56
